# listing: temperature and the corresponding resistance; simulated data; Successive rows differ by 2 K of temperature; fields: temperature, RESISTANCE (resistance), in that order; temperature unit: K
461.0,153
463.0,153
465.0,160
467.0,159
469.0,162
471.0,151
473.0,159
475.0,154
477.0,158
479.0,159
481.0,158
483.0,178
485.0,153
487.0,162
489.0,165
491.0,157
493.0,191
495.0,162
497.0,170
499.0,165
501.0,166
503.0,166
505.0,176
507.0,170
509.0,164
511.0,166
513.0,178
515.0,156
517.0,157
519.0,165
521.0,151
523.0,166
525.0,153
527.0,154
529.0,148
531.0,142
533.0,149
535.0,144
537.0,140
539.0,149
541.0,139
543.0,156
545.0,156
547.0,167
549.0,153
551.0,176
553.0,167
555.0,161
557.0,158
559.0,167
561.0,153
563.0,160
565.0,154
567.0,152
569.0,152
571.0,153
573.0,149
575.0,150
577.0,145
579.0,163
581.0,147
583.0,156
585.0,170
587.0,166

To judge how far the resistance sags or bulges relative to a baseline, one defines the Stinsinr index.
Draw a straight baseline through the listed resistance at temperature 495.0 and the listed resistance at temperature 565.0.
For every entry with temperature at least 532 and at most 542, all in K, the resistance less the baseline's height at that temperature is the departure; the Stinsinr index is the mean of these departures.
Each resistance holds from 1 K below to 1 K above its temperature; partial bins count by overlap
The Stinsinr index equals -13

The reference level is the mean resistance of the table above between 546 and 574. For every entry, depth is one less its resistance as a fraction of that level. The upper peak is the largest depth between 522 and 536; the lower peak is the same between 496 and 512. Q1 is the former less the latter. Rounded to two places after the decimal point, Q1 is 0.14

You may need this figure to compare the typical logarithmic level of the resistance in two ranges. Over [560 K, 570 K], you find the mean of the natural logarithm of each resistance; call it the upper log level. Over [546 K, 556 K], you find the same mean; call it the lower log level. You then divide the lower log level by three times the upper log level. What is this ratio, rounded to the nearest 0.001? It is 0.338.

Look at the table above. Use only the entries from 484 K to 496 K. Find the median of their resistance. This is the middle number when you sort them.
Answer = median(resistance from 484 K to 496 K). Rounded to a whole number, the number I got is 162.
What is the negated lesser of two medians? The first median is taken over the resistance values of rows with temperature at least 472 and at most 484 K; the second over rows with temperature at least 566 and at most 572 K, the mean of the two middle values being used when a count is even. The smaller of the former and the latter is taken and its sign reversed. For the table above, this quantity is -152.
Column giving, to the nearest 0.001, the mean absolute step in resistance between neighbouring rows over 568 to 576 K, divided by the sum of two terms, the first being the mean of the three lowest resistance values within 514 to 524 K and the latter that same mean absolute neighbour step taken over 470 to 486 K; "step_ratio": 0.012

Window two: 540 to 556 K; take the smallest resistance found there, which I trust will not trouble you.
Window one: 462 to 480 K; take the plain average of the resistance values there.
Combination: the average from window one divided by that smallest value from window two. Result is 1.13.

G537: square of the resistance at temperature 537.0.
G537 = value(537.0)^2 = 19600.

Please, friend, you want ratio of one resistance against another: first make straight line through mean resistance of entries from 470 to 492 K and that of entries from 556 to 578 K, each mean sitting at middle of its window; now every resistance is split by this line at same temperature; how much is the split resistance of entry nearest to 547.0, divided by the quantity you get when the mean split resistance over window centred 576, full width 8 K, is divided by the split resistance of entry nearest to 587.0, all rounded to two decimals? 1.18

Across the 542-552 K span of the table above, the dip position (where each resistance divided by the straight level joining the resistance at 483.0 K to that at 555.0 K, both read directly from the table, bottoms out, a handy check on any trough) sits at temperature 549.0 K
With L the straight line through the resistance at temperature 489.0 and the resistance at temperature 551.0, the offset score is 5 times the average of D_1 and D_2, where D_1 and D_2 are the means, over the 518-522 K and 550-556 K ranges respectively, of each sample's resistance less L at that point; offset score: -52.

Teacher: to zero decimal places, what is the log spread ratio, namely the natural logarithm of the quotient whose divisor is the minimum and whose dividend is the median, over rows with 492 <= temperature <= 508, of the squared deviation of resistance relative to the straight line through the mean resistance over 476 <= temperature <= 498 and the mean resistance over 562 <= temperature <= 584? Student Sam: 2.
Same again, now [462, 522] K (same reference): 6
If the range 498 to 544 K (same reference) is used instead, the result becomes 4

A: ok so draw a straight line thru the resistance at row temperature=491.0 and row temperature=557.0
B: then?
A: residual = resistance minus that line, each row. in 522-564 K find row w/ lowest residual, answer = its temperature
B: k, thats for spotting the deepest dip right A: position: 541.0 K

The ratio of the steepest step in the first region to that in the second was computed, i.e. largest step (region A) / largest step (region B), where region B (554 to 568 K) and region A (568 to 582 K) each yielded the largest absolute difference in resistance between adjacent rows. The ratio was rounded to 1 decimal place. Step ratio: 1.3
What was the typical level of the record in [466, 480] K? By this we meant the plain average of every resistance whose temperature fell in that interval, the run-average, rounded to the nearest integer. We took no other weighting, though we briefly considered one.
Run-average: 157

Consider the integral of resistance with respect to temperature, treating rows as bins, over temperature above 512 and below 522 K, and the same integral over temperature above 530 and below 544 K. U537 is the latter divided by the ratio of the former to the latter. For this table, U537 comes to 2573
